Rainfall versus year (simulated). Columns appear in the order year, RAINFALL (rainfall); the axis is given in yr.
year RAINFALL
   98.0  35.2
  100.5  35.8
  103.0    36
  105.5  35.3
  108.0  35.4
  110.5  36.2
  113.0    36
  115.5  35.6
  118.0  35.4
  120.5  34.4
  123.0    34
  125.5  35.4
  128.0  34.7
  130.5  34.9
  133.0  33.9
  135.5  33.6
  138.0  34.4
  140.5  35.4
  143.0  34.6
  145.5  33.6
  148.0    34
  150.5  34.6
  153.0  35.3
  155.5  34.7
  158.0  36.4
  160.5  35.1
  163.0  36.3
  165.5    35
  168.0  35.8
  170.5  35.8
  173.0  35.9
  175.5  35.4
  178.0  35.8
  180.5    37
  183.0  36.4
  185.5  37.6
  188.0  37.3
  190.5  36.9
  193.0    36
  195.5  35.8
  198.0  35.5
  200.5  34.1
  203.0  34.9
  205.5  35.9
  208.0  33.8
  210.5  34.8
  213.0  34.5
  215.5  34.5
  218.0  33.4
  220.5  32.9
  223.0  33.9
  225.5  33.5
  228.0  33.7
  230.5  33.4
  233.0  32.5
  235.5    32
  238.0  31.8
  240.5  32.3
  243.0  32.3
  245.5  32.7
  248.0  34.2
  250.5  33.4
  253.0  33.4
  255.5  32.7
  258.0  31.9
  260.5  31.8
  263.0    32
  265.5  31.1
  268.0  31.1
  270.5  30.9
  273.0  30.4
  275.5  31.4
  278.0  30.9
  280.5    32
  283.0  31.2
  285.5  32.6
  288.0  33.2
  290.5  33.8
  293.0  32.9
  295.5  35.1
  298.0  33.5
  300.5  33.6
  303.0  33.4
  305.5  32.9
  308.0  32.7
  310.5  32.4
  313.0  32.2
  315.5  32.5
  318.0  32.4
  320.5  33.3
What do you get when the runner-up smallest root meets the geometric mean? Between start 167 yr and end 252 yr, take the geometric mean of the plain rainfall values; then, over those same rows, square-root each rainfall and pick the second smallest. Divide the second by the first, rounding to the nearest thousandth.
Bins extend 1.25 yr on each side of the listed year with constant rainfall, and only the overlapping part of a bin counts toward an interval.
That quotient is 0.164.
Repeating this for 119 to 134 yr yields 0.169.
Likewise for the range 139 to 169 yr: 0.166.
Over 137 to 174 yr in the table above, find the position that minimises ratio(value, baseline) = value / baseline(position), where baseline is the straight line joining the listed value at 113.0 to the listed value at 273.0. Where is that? 145.5 yr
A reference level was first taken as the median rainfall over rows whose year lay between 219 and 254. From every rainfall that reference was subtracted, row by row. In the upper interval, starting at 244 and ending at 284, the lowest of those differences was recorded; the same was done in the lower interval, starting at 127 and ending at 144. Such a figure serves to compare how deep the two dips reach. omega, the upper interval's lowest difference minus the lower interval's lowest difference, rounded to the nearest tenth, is -3.2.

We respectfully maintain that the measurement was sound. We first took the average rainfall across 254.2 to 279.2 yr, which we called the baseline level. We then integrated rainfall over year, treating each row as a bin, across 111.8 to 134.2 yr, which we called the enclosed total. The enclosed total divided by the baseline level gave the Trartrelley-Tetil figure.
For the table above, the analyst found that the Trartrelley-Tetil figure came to 25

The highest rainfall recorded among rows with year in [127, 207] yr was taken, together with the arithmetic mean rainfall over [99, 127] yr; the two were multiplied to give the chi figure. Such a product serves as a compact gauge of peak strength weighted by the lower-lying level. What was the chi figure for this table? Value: 1331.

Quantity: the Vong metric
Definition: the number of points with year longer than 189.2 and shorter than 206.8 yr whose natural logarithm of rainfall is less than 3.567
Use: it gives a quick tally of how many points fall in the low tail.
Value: 2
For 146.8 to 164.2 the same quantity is 5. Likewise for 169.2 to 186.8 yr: 1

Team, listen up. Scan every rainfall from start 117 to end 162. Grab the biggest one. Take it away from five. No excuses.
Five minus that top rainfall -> -31.4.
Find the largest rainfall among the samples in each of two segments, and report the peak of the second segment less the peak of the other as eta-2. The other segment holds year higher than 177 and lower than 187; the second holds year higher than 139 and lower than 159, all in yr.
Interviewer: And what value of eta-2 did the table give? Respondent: -1.2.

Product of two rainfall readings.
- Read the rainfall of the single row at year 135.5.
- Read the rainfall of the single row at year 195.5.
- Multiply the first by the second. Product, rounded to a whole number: 1203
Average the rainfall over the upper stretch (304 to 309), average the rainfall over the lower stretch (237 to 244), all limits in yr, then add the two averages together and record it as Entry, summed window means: 65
